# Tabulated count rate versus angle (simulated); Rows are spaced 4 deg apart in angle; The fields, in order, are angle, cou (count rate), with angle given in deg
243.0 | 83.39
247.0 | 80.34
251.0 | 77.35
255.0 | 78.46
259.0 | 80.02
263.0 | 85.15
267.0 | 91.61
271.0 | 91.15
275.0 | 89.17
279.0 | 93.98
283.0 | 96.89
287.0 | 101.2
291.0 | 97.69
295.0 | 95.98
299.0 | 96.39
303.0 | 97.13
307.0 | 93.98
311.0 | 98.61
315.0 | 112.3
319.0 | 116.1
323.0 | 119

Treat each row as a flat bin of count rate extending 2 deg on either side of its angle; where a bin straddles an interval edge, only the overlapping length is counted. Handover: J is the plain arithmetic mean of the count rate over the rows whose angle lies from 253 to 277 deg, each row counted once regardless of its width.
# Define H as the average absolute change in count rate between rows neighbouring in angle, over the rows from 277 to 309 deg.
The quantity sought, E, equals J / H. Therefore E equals 36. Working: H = 2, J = 86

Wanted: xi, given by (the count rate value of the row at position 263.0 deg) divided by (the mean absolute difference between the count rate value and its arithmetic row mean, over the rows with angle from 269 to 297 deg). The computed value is 27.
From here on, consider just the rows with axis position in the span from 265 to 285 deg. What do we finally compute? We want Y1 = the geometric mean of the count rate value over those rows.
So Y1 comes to 93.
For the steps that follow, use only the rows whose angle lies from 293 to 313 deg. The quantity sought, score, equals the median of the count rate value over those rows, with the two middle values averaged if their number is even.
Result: 96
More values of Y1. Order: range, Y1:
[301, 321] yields 103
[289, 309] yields 96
